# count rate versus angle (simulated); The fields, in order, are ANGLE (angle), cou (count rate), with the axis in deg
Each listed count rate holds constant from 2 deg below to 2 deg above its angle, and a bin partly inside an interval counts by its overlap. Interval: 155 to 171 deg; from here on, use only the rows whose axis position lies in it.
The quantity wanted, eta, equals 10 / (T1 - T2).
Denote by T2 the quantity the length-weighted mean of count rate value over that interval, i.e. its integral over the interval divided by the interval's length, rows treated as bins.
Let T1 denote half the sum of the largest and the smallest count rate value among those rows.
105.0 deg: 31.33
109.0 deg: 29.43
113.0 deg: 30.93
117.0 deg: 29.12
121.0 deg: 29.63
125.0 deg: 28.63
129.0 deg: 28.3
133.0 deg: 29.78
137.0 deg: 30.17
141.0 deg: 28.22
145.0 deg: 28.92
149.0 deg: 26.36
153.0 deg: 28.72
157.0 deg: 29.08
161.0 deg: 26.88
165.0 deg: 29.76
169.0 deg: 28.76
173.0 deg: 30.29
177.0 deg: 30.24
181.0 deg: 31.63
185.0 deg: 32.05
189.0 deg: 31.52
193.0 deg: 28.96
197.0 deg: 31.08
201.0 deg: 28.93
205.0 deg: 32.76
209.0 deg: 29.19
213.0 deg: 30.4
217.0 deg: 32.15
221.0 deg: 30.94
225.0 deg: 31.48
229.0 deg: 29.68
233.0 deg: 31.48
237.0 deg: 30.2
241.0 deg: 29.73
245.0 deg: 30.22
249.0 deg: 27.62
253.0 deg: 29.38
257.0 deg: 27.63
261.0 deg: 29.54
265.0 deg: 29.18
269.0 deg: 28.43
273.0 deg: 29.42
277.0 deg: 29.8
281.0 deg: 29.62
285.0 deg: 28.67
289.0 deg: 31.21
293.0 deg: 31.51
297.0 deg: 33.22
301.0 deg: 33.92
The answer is -33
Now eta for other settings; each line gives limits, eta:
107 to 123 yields 40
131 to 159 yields -21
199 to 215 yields 19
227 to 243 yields 33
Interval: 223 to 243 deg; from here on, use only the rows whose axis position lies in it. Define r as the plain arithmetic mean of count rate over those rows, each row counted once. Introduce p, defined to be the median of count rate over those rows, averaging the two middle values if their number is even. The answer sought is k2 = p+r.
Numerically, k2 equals 60.7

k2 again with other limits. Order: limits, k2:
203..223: 62.0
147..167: 56.9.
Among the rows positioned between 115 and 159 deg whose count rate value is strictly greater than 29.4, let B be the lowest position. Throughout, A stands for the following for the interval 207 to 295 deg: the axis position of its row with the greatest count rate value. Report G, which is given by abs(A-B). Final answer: 96 deg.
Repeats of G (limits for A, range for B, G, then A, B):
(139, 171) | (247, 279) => 96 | 165.0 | 261.0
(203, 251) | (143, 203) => 40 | 205.0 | 165.0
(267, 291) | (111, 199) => 176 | 289.0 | 113.0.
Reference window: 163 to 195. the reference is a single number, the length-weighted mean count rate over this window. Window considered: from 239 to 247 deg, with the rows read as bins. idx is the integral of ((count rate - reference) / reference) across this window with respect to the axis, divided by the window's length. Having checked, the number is -0.014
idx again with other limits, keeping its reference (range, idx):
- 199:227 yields 0.014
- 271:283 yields -0.026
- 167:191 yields 0.011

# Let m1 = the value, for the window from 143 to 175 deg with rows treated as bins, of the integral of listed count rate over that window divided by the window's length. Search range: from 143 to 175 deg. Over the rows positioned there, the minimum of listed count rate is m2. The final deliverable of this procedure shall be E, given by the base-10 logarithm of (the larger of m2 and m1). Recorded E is 1.46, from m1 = 28.6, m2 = 26.36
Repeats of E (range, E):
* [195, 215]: 1.48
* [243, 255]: 1.46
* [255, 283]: 1.46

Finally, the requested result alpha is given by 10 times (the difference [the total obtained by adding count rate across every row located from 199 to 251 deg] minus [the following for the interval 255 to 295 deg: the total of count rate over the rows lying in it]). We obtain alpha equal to 998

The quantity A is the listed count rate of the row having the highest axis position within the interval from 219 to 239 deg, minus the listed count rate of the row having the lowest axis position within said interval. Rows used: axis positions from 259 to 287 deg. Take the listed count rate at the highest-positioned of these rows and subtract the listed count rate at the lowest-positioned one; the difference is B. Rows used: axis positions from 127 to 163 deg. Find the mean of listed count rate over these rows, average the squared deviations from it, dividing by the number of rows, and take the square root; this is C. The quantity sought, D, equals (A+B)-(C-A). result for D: -3.5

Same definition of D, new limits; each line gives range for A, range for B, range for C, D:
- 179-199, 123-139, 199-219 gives -1.1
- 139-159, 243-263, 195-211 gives -0.5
